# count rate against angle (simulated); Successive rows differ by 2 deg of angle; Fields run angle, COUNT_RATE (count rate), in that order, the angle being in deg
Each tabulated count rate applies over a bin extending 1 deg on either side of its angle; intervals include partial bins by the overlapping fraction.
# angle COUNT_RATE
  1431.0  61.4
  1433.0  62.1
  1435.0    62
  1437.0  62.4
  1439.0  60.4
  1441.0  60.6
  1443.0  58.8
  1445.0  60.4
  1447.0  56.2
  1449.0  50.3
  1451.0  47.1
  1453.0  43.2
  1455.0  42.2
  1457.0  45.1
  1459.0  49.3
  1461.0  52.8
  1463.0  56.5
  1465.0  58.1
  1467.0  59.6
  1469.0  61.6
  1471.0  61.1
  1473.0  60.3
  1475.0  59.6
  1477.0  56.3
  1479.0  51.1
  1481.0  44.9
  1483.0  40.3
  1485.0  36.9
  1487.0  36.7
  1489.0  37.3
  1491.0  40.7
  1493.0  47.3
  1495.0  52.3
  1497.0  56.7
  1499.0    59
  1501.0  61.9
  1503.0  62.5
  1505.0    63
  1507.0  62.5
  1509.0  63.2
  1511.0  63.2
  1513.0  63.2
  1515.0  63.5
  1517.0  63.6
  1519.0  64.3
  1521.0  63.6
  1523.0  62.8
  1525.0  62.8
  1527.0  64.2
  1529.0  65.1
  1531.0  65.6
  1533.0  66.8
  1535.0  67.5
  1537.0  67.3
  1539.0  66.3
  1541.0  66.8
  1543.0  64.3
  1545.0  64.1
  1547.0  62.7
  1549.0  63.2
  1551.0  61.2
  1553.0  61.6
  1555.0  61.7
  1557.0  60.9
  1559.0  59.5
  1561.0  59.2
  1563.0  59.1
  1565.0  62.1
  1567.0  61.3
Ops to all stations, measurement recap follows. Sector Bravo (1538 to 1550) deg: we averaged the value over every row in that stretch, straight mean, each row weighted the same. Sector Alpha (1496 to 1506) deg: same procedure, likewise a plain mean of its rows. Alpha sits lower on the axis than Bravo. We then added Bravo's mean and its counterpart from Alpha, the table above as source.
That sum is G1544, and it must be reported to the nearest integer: 125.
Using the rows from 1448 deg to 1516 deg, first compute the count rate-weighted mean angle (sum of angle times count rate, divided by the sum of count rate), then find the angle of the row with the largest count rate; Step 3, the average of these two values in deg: 1499.2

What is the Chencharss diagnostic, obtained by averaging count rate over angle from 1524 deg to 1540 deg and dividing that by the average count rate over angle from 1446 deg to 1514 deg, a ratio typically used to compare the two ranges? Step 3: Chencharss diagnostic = 1.24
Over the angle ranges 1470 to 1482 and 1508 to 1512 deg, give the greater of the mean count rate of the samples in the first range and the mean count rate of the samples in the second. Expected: 63.2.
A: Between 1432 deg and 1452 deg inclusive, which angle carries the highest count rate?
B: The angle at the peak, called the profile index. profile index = 1437.0 deg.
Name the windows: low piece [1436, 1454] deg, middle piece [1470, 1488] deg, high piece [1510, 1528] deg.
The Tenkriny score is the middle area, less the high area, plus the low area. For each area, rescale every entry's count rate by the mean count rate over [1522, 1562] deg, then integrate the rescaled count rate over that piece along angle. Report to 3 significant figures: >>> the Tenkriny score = 11.8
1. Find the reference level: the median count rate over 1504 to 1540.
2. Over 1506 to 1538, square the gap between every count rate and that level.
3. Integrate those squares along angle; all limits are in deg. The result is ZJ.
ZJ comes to 98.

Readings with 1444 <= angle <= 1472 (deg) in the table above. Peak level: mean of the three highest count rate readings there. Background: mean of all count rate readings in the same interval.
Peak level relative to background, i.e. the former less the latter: 7.9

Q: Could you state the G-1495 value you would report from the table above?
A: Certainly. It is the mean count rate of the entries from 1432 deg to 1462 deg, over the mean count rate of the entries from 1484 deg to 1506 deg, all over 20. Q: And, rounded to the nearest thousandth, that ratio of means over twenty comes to 0.054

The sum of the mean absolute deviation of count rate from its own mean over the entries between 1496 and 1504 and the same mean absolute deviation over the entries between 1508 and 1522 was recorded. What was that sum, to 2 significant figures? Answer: 2.4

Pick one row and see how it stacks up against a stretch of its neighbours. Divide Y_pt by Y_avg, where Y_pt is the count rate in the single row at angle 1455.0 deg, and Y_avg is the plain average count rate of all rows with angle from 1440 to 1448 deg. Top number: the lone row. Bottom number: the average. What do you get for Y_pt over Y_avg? 0.72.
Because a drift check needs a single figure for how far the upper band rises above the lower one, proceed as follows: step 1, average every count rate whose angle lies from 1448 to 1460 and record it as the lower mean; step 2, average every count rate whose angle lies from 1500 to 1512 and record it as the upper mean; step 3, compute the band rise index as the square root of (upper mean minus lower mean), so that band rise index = 4.1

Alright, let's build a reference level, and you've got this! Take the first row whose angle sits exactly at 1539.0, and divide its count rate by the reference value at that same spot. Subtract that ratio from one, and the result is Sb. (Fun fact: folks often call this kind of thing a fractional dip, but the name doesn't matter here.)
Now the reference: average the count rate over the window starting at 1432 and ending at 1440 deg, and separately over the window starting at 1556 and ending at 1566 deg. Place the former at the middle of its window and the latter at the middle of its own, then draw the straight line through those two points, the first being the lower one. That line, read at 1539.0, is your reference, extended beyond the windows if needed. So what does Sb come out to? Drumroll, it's -0.10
